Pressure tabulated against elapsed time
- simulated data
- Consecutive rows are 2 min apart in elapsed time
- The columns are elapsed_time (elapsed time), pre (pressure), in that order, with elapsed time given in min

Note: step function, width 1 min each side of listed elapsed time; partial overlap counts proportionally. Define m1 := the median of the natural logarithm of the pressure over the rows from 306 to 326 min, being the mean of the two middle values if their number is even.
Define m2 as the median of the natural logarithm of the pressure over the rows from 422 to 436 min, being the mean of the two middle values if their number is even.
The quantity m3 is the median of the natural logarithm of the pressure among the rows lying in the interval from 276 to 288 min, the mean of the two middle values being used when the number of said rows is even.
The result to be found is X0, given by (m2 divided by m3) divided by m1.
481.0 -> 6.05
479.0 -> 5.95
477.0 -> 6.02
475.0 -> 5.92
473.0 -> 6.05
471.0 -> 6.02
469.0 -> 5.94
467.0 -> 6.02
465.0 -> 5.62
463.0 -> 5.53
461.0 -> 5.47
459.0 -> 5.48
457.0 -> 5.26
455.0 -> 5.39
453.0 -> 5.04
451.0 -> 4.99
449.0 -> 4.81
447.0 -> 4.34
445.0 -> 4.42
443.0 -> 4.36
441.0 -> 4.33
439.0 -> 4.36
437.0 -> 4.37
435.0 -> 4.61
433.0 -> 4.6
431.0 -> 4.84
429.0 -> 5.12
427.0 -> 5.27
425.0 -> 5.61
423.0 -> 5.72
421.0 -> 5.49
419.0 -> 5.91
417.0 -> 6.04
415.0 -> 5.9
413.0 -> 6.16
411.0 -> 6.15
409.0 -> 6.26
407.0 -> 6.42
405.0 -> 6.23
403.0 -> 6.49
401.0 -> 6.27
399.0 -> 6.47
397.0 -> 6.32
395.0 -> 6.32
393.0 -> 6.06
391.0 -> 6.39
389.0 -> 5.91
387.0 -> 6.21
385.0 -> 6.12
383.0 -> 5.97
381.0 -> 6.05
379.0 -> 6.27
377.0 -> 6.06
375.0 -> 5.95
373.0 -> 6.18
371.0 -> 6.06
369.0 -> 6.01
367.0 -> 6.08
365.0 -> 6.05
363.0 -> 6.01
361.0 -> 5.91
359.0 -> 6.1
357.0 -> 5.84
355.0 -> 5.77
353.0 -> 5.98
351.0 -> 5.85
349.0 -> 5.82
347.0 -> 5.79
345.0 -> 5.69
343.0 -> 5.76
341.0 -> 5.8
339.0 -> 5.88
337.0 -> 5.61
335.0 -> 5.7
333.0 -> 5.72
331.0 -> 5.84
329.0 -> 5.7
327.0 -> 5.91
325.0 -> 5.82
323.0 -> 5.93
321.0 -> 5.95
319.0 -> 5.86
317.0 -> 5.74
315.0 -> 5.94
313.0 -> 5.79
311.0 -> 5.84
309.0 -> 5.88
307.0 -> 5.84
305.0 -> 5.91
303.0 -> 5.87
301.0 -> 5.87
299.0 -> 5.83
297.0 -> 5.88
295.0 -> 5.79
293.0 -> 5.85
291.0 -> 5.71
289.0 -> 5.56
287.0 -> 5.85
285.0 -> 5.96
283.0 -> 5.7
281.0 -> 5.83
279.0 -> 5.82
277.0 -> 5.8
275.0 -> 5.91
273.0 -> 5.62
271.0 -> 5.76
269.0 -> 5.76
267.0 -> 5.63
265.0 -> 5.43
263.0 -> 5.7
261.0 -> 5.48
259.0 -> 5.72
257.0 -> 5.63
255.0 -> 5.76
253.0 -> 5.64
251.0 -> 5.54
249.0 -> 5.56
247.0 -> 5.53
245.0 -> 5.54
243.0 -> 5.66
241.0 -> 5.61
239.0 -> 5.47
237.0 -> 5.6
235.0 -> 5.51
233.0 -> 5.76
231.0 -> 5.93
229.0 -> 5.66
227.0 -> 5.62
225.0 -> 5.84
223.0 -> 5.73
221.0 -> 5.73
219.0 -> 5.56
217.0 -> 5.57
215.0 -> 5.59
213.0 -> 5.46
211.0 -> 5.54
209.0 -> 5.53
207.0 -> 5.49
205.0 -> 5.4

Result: 0.525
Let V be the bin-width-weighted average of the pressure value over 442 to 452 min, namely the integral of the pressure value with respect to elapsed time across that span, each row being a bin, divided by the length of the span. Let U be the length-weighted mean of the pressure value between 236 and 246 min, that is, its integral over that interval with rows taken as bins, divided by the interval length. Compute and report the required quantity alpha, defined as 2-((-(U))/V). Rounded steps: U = 5.58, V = 4.6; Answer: 3.22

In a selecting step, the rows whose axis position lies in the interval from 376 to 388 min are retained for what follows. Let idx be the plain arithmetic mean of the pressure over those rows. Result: 6.11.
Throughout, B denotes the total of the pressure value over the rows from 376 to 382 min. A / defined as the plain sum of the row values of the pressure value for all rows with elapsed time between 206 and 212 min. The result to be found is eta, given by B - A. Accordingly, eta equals 1.8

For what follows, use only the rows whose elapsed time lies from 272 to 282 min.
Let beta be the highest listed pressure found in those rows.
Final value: 5.91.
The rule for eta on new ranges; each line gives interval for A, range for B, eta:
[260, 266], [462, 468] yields 0.6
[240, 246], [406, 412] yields 2.0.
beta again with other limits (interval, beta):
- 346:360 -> 6.1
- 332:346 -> 5.88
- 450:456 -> 5.39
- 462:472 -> 6.02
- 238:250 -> 5.66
